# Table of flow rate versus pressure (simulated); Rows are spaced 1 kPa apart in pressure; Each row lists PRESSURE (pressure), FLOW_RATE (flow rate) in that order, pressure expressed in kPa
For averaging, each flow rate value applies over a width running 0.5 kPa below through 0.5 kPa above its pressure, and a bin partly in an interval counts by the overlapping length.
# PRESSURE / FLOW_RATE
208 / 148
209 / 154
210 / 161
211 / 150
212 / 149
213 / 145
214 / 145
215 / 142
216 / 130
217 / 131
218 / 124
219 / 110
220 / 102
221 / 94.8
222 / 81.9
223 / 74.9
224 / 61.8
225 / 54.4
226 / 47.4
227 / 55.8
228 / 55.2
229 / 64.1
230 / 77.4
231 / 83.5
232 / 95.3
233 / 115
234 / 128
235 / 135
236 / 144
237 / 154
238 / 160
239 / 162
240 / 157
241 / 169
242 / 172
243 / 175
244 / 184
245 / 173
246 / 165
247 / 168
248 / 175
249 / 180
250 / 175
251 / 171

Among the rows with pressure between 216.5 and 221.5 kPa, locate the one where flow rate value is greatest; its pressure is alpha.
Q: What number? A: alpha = 217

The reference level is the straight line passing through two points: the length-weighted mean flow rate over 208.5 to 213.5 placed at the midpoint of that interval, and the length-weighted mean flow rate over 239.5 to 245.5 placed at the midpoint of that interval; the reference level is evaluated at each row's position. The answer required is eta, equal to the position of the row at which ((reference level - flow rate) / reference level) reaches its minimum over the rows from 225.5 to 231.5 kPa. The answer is 231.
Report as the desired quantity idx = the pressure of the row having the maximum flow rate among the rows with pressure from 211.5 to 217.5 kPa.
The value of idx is 212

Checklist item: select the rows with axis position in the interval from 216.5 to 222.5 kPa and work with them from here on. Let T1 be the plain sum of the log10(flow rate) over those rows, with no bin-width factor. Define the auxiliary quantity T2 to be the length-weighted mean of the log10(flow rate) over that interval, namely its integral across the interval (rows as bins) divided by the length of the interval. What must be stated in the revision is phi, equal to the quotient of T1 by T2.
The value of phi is 6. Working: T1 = 12.2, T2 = 2.03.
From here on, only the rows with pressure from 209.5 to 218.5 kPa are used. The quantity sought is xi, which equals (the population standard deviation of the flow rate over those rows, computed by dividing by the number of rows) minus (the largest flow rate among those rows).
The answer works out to -150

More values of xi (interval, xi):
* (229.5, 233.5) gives -101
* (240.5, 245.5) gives -179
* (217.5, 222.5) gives -110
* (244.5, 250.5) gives -175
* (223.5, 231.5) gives -72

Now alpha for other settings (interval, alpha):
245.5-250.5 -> 249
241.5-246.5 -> 244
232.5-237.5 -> 237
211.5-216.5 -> 212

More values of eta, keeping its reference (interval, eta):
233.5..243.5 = 243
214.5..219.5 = 215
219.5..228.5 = 220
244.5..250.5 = 249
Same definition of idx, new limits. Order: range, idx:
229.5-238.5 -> 238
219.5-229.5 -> 220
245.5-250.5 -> 249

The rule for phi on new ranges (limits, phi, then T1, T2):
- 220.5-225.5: 5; 9.3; 1.86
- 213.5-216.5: 3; 6.4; 2.14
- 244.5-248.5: 4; 8.9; 2.23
